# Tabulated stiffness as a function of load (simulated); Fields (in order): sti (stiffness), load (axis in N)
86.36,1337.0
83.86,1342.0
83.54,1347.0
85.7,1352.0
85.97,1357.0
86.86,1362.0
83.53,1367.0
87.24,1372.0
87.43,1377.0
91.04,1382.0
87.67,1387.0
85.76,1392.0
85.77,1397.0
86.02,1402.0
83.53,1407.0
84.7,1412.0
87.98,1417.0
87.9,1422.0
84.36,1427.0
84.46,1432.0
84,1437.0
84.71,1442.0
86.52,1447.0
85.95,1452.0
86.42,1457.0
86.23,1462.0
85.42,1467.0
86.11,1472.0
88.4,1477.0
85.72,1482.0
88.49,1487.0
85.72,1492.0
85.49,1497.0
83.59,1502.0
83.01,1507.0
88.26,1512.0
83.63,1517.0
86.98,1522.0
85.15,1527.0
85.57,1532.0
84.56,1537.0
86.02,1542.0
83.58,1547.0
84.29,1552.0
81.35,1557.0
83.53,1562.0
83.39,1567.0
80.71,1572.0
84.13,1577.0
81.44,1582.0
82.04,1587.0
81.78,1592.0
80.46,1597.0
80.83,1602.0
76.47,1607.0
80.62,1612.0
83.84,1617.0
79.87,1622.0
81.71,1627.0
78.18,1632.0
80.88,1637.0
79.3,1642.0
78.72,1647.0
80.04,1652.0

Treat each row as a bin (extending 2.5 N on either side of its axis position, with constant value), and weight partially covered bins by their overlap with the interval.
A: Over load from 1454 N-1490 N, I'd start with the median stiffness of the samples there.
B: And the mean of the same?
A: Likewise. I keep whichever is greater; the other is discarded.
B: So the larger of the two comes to 87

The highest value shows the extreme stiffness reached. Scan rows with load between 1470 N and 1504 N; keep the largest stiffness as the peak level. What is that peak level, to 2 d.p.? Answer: 88.49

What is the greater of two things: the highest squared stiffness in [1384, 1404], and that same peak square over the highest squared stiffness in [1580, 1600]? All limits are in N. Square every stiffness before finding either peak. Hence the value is 7686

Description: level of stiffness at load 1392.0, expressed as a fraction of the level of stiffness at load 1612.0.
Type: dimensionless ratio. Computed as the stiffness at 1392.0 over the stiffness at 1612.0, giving 1.064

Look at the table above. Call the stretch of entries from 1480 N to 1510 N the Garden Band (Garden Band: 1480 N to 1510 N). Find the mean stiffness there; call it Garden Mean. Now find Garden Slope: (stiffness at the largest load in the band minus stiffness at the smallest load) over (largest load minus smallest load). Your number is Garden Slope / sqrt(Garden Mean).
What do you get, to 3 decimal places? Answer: -0.012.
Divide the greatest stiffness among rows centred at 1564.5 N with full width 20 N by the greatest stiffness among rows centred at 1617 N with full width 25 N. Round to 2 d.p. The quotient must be 1.00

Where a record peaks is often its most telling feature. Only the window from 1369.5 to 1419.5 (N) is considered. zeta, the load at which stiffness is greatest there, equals 1382.0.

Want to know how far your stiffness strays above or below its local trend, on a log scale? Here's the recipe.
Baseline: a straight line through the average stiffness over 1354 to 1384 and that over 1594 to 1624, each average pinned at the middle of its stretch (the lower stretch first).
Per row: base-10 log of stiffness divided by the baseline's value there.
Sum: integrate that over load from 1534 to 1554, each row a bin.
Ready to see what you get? 0.26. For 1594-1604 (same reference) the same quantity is 0.00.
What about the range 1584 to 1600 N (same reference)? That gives 0.05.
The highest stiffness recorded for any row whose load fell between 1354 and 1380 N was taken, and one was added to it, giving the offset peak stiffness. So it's 88.4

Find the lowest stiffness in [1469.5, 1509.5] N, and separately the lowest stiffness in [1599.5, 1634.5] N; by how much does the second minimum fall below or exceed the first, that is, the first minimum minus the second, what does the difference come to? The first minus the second 7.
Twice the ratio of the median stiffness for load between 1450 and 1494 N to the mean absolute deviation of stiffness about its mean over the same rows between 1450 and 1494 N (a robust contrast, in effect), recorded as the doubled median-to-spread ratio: 199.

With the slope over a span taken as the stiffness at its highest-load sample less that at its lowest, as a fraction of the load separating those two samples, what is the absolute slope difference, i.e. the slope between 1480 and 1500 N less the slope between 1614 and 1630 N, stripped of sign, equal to 0.20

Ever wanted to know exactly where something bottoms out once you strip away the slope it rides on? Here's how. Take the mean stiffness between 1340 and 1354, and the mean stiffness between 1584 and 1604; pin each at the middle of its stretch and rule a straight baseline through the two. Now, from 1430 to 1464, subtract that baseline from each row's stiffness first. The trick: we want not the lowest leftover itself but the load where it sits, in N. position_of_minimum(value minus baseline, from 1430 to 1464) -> 1437.0 N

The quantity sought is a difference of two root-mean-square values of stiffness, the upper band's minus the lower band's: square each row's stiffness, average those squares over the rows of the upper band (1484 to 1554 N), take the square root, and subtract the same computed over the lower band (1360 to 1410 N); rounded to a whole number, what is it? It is -1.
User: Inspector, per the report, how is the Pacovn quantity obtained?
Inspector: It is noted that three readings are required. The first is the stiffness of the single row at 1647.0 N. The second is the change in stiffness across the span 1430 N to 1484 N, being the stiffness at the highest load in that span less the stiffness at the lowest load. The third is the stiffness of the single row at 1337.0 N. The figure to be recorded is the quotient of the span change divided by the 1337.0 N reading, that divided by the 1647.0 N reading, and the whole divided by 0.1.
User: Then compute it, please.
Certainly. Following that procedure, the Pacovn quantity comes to 0.0019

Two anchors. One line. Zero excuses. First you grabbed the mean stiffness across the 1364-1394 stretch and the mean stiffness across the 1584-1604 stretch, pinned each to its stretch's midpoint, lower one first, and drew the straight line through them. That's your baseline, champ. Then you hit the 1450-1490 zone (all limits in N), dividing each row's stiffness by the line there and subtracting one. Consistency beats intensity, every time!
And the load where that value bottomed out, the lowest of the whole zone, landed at 1467.0 N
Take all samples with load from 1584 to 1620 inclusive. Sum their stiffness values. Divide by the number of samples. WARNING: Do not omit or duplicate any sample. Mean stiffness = 80.9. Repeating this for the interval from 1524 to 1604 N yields 83.1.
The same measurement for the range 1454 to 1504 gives 86.2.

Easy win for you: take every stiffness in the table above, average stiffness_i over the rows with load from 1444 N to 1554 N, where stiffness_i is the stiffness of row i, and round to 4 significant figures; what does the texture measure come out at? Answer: 85.69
